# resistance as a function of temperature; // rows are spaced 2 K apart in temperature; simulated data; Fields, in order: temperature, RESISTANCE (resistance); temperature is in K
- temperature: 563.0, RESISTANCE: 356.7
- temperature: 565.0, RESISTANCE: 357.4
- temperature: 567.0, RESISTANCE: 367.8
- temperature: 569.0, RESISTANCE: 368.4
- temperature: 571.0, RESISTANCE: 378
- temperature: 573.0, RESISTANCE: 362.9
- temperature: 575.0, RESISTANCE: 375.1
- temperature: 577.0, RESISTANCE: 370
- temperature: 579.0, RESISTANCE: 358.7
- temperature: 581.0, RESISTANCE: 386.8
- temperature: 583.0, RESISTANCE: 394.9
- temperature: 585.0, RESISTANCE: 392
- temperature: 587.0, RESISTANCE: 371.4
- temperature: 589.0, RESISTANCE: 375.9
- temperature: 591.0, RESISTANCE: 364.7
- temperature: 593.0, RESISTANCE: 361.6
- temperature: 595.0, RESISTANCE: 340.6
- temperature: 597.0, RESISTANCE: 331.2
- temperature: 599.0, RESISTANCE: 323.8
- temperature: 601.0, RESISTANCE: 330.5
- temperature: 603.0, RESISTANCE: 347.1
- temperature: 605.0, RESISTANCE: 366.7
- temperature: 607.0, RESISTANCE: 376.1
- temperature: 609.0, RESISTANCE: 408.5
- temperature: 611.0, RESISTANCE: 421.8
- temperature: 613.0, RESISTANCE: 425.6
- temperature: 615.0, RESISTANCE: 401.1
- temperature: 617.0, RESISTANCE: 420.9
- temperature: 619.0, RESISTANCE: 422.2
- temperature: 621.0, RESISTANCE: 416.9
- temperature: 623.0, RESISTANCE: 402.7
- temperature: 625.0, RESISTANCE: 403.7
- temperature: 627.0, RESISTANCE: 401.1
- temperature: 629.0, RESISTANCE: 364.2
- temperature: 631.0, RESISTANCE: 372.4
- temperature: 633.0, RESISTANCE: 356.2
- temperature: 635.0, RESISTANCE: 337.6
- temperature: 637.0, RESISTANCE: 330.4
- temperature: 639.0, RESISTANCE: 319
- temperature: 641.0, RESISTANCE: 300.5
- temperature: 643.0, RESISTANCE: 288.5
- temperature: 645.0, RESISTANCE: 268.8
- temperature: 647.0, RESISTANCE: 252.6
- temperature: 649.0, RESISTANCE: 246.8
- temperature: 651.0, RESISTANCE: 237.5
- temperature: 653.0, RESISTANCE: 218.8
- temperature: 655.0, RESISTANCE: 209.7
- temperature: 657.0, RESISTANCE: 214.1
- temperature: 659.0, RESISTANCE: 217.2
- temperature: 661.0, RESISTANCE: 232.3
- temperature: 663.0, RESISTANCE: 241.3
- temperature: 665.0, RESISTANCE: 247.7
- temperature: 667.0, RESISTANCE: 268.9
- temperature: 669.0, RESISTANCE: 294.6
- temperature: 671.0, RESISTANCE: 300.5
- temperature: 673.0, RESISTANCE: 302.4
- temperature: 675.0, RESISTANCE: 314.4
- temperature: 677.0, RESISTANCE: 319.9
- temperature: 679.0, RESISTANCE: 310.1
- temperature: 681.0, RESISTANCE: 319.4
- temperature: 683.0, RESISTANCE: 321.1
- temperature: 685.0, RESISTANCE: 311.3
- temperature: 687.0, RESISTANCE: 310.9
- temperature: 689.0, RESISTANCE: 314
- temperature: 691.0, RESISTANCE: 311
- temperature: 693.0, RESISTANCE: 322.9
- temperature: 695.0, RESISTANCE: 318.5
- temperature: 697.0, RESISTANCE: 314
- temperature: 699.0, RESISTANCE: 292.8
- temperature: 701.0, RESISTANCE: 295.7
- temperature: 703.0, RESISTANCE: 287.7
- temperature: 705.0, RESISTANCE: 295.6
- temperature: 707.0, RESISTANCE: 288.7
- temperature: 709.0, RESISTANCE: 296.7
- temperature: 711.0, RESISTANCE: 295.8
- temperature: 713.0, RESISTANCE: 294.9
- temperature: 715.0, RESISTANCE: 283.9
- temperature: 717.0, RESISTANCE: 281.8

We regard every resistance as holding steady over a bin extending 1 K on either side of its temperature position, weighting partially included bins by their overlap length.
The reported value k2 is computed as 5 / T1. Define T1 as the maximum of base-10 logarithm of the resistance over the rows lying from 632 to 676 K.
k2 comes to 1.96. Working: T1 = 2.55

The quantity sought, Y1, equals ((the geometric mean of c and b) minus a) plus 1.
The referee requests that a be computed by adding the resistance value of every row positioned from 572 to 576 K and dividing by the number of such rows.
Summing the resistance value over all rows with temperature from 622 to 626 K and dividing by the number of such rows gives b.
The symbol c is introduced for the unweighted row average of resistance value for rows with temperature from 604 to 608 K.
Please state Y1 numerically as 19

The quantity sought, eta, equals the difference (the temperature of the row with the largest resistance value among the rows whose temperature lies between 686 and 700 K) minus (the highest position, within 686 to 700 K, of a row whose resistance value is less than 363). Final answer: -6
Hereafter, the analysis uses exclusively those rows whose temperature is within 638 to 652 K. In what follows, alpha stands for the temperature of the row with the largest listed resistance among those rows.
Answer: 639.0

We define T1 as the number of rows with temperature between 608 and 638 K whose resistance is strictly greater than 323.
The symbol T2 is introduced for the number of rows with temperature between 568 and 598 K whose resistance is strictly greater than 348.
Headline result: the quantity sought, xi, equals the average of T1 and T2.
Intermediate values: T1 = 15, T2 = 13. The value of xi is 14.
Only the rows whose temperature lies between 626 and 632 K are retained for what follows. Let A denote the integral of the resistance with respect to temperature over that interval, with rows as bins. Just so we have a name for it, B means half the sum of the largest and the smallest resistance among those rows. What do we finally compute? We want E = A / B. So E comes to 6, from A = 2275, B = 383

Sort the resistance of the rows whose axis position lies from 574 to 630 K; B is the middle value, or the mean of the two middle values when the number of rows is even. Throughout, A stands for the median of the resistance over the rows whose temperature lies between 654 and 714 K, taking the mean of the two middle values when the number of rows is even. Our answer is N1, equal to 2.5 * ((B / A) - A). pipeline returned -737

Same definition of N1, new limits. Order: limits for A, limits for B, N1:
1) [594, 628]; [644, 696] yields -1001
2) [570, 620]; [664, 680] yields -936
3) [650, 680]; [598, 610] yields -616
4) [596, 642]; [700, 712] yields -929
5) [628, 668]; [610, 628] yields -648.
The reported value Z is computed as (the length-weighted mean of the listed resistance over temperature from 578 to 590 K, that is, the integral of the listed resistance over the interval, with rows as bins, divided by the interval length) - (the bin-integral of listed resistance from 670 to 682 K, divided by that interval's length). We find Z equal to 69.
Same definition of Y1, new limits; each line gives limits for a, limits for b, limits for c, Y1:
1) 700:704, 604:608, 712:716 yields 37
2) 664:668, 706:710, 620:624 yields 89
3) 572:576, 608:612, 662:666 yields -49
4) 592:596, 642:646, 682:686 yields -53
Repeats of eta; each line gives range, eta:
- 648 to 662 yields -12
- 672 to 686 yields -2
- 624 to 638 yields -12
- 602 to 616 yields 10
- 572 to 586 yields 4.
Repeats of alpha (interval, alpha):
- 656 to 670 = 669.0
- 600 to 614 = 613.0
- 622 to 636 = 625.0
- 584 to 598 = 585.0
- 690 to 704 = 693.0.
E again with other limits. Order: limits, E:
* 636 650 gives 14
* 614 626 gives 12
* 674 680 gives 6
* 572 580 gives 8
